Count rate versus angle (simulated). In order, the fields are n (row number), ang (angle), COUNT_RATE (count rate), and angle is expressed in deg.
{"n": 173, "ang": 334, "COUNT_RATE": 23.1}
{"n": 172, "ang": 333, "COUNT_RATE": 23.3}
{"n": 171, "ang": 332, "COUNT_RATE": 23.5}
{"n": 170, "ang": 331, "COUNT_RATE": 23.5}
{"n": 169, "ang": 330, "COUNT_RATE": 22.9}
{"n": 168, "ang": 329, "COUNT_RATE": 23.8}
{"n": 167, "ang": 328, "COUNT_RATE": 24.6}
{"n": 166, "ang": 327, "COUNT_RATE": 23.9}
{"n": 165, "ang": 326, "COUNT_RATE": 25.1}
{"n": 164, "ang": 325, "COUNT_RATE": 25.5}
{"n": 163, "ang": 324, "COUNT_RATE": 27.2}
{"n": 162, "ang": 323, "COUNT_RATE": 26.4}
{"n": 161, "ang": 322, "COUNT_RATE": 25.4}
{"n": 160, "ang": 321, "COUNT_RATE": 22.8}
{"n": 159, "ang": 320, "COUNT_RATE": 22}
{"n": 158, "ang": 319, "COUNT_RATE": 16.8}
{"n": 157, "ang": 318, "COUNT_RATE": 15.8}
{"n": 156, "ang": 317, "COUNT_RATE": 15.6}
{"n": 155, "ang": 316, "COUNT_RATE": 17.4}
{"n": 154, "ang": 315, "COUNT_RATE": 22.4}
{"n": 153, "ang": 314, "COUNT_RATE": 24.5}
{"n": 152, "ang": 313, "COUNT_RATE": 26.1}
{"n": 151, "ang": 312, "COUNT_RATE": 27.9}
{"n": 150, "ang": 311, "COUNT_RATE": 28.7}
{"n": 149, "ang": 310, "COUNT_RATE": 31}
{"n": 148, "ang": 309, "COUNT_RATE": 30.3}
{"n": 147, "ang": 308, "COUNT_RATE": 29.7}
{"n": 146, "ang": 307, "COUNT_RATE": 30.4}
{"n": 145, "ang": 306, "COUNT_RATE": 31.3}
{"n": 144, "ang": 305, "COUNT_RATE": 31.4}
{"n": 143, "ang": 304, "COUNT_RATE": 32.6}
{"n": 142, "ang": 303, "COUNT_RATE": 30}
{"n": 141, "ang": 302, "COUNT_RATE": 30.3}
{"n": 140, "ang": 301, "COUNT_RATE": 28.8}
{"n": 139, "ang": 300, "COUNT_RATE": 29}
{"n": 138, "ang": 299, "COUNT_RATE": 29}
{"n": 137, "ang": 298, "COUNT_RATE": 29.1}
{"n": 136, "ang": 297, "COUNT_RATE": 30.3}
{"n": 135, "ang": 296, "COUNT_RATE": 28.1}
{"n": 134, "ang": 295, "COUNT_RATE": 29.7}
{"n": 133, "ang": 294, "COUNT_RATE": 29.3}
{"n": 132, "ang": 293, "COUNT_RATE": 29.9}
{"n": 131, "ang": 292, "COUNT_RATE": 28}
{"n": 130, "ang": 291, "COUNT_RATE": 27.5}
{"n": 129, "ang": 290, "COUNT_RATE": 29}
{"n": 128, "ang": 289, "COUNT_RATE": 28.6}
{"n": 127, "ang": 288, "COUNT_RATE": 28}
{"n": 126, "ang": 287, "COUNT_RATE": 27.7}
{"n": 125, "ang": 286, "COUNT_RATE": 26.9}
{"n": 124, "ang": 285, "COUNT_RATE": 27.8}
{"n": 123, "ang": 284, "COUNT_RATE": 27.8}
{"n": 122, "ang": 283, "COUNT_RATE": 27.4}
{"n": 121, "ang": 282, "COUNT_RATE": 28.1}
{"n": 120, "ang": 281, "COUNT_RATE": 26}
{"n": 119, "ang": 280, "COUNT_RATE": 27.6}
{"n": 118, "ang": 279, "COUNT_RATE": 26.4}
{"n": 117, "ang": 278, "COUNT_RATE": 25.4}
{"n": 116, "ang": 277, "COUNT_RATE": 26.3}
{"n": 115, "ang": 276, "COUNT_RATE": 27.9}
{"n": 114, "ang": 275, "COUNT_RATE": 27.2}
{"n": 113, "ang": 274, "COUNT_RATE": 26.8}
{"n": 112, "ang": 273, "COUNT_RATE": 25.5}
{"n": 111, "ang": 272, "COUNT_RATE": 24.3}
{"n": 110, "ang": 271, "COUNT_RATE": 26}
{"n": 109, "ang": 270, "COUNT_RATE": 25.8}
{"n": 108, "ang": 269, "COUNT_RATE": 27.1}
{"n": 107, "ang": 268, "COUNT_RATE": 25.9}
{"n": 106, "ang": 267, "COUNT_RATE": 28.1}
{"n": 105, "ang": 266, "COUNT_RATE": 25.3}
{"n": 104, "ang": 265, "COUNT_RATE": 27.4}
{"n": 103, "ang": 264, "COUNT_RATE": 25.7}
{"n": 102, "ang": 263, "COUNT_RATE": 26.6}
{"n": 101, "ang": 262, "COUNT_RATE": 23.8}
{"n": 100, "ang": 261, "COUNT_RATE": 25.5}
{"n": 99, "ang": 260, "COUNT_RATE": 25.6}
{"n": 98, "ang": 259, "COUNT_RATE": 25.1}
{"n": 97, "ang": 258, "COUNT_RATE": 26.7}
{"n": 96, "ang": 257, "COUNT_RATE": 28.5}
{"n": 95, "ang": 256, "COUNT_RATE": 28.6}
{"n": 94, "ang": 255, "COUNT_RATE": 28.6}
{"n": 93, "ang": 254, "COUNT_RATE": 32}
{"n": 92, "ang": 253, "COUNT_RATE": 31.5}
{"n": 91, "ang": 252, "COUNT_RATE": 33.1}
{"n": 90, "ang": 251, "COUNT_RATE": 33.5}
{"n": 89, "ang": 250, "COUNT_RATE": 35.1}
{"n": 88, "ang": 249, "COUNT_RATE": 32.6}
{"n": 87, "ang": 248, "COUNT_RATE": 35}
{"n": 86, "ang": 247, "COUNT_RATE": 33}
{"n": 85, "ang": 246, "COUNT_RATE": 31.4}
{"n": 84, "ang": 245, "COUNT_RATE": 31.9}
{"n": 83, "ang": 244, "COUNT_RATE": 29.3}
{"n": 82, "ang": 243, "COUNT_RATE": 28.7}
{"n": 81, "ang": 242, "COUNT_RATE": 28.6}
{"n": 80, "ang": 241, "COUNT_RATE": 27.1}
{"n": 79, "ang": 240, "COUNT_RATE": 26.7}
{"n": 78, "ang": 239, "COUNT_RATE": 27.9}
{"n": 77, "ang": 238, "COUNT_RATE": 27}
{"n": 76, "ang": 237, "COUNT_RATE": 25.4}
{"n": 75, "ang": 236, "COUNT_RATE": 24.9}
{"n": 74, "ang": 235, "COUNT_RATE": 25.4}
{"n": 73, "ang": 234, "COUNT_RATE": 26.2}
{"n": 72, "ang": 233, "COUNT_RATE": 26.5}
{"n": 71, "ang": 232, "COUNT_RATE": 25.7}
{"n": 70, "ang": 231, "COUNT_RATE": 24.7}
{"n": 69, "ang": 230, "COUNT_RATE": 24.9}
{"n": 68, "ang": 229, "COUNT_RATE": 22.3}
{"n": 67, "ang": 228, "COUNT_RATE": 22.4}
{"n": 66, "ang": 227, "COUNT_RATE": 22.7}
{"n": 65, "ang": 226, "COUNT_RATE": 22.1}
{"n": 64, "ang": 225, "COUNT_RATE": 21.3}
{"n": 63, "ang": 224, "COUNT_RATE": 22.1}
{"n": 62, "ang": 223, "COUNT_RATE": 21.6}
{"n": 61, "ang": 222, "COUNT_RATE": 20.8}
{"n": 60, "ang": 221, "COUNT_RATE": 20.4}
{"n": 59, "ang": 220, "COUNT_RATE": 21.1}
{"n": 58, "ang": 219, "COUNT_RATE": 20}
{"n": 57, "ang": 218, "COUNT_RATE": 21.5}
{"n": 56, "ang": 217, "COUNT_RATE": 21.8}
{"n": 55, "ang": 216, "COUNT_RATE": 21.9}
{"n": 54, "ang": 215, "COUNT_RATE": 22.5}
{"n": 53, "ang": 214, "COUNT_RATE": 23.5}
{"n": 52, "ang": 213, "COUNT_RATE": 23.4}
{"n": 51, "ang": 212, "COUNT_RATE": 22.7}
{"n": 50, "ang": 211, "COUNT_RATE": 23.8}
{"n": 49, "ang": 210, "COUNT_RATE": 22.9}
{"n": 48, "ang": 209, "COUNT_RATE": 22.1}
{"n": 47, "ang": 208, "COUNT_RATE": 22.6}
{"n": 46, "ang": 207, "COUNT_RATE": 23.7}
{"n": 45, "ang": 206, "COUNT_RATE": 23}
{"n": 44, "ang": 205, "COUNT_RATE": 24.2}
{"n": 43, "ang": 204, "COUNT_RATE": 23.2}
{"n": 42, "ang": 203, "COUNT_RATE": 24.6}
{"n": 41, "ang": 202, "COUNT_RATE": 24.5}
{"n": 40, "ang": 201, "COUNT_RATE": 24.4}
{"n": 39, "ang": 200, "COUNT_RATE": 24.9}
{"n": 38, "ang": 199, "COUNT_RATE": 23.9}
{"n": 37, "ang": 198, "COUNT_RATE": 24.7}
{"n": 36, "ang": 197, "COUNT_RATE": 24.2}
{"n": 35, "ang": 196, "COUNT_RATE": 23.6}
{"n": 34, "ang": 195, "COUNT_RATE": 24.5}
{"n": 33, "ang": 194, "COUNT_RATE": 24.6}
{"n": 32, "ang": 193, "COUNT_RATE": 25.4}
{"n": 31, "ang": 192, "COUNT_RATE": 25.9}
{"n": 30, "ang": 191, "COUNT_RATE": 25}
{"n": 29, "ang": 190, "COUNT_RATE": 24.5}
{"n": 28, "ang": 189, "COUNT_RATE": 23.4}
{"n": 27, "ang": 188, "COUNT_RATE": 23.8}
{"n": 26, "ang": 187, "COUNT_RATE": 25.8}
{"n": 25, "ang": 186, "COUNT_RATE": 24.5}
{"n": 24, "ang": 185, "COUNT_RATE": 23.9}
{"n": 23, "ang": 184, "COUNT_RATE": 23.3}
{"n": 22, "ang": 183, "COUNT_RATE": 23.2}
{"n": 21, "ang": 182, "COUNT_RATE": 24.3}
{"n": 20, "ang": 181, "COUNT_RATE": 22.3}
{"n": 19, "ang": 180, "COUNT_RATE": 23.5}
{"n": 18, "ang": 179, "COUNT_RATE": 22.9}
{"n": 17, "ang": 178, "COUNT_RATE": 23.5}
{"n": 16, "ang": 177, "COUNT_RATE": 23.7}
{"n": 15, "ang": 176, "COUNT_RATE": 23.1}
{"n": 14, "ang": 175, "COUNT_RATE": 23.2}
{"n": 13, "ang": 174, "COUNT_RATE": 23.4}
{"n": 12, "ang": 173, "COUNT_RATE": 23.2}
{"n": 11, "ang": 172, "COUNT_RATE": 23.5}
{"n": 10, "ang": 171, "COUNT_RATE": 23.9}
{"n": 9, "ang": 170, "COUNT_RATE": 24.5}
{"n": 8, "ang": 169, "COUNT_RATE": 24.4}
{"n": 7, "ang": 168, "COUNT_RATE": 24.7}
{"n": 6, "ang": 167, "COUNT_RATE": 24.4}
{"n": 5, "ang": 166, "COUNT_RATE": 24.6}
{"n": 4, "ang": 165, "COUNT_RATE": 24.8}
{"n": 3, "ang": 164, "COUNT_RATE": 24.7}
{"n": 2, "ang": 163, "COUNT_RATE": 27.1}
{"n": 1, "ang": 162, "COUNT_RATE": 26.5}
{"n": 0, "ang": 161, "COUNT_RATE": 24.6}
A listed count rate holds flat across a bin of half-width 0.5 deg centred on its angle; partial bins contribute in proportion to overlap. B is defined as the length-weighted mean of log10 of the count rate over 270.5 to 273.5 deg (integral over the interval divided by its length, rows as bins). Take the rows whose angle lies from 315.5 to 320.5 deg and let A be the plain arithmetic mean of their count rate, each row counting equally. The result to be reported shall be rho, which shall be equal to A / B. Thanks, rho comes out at 12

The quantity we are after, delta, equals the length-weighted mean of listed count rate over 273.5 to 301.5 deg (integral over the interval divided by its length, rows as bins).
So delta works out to 28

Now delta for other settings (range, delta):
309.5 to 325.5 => 23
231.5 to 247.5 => 28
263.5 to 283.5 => 27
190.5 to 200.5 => 25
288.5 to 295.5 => 29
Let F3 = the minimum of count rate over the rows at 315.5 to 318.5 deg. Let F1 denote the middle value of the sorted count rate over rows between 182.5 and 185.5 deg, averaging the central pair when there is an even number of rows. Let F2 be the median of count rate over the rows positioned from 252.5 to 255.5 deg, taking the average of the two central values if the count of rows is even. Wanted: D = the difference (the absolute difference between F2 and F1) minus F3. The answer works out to -7.4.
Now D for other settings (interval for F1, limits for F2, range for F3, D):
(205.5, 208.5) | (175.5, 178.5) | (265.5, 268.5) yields -24.8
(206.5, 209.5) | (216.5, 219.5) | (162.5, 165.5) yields -23.6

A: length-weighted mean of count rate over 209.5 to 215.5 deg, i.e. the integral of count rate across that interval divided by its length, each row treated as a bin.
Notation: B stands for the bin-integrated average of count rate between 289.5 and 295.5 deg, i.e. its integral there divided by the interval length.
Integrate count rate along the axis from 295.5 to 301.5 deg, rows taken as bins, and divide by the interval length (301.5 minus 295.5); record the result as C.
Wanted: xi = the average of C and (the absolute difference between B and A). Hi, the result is 17.4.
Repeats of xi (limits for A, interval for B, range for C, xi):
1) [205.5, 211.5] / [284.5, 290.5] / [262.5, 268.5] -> 15.7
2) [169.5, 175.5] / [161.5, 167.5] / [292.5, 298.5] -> 15.6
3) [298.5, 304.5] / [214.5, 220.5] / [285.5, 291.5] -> 18.2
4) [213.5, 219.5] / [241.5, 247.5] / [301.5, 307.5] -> 19.8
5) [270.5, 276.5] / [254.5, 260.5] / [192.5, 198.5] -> 12.7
